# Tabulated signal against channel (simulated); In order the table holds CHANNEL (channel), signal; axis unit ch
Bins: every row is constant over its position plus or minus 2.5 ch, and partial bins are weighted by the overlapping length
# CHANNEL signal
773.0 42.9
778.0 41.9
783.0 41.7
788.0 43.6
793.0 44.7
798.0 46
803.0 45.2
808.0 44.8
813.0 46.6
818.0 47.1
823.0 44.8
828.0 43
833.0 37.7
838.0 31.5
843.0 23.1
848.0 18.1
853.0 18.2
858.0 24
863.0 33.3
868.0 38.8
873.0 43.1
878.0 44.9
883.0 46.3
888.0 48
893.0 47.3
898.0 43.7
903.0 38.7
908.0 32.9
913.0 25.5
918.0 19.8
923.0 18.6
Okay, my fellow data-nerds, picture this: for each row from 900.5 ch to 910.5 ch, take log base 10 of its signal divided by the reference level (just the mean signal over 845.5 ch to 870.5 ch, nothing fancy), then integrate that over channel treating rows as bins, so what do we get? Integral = 1.3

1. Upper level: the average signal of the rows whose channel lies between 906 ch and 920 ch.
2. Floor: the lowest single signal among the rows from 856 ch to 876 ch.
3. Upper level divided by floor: 1.09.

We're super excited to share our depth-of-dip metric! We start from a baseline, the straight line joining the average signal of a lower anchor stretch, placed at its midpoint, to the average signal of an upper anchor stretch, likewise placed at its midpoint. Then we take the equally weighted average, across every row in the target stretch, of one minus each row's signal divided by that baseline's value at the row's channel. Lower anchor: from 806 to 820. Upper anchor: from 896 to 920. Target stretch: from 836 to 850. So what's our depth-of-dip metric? 0.42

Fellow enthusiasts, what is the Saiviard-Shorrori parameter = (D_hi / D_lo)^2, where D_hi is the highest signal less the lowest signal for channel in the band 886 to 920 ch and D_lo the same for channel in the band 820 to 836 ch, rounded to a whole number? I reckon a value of 16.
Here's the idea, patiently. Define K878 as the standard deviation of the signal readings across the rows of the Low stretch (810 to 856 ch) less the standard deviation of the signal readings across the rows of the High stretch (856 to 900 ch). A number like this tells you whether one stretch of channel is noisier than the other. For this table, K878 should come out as 4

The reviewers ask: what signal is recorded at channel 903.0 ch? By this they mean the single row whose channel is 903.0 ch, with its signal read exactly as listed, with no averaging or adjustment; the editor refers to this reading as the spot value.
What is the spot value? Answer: 38.7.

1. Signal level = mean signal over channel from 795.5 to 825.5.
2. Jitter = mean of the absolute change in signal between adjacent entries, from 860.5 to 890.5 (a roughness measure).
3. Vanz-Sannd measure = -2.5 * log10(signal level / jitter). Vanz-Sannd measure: -3.0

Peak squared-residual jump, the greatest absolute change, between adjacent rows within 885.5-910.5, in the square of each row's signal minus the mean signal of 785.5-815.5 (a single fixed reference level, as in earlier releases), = 108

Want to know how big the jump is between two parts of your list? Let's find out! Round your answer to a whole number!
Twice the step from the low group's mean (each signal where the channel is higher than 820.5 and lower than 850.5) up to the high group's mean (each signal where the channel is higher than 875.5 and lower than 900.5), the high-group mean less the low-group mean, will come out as 26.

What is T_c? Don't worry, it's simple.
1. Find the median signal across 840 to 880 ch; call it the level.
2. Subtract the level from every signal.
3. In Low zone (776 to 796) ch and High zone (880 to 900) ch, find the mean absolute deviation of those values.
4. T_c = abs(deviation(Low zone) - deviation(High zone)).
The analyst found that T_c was 0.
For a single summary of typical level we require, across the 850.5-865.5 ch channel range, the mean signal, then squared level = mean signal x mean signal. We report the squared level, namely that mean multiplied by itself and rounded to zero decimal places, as 633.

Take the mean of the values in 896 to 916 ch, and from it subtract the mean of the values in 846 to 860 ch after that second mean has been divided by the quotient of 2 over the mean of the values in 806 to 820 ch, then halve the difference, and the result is -214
